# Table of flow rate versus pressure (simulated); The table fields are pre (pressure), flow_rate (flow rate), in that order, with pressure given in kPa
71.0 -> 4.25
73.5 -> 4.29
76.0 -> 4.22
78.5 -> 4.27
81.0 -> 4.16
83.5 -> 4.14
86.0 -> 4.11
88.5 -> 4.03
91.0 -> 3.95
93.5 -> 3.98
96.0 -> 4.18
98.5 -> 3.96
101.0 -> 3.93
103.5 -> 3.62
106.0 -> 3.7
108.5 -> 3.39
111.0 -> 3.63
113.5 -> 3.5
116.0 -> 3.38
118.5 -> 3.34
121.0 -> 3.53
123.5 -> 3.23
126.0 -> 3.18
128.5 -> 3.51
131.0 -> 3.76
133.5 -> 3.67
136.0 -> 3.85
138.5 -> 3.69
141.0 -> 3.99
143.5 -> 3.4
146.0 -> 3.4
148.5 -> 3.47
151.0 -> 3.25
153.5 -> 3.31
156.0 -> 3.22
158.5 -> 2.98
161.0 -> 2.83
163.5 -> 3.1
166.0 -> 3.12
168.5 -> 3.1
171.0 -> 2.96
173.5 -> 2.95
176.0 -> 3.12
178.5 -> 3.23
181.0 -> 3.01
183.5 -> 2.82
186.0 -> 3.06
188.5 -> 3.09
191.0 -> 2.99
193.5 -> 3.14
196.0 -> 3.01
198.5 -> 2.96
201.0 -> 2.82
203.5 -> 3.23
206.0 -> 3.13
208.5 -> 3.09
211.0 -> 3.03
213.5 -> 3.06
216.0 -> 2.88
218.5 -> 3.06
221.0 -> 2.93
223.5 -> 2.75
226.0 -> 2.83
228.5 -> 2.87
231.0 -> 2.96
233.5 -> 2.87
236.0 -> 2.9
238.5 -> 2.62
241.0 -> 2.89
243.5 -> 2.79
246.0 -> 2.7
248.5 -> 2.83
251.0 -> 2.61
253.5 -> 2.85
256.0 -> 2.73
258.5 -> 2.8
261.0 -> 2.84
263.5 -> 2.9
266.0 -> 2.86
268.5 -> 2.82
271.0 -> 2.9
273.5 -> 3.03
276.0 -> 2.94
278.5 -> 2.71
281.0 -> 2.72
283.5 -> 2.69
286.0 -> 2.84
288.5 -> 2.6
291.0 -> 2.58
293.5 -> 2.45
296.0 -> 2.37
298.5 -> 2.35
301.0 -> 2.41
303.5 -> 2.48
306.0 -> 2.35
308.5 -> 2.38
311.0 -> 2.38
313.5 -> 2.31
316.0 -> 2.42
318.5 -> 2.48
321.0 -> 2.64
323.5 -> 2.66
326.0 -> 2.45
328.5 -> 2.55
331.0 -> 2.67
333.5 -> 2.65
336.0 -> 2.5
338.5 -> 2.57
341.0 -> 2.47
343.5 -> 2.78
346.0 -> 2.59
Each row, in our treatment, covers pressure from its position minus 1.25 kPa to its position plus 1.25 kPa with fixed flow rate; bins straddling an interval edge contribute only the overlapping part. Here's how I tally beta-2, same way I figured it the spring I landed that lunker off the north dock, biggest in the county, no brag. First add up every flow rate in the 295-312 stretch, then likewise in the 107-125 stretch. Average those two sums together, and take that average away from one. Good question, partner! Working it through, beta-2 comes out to -19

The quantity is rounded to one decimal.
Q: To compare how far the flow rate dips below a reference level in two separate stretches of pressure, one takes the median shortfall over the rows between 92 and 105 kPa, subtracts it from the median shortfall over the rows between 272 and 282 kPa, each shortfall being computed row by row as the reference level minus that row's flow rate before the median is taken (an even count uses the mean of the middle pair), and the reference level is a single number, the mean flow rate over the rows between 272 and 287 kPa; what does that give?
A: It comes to 1.1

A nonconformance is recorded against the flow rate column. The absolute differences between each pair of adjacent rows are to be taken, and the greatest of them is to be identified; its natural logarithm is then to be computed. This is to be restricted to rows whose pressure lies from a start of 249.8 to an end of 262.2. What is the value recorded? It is -1.4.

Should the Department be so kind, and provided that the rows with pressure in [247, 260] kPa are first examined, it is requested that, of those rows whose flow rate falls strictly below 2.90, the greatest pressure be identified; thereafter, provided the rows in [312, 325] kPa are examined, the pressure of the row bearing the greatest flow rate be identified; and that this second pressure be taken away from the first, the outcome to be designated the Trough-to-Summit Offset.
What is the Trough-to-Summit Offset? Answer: -65.0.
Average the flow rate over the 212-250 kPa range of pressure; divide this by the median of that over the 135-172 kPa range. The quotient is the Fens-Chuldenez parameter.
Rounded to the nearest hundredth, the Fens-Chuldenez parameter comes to 0.88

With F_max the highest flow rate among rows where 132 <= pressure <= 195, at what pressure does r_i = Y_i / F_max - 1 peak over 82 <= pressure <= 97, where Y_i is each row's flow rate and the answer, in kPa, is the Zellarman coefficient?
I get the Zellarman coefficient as 96.0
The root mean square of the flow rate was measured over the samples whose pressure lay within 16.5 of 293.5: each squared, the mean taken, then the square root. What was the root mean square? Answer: 2.5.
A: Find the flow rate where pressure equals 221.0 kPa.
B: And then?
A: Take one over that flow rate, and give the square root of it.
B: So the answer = 0.58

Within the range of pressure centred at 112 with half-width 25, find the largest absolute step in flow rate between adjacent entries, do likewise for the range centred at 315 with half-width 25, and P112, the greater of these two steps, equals 0.33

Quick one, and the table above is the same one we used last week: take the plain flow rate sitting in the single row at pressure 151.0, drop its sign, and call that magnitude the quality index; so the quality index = 3.25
